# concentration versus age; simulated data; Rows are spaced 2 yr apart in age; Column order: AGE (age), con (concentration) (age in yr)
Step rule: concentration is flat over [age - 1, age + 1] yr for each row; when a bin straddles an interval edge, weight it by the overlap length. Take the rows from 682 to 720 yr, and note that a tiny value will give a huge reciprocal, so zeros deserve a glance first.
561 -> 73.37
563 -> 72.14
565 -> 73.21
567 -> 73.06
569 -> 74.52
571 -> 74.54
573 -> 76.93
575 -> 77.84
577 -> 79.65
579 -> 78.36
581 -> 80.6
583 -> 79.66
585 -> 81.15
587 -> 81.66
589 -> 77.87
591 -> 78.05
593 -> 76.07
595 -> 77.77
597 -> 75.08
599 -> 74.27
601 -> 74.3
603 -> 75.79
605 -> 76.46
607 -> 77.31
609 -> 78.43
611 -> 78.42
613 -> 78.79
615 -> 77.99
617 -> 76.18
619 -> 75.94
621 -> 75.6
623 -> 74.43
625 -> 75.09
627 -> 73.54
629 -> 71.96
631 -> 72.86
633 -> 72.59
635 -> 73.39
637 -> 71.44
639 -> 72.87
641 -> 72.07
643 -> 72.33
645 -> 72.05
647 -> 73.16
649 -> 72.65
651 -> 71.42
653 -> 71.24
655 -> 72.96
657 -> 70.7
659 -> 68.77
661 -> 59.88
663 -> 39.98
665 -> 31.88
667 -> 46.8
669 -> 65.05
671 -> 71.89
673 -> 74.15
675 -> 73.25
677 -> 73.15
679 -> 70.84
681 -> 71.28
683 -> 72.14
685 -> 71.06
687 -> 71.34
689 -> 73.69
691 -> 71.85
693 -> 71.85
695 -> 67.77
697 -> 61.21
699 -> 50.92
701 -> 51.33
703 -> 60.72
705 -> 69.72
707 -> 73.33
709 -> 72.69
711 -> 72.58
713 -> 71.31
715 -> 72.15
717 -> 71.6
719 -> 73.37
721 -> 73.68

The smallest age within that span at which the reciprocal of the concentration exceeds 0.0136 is 683 yr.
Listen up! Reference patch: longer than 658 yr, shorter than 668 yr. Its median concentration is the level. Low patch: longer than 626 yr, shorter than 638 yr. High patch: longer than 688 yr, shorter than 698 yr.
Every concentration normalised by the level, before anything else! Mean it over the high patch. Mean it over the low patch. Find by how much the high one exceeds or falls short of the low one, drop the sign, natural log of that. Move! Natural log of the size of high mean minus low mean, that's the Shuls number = -2.6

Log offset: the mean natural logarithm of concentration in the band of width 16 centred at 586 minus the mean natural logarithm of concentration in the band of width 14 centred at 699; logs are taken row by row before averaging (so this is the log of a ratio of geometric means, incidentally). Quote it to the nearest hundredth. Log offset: 0.25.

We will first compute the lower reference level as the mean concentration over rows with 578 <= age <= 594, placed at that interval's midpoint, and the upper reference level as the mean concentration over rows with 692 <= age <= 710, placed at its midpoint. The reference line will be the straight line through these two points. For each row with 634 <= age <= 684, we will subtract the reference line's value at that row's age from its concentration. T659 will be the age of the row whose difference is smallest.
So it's 665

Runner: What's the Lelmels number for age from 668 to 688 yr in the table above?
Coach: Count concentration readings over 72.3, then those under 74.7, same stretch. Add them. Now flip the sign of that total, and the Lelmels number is -13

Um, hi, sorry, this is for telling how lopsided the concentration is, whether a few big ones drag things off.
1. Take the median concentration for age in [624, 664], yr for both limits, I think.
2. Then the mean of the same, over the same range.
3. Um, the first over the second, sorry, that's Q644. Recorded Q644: 1.031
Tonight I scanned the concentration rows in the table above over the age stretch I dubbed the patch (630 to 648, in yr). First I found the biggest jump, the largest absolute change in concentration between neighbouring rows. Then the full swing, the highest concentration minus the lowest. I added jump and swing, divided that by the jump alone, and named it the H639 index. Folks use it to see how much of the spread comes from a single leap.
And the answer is 2.0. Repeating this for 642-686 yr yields 3.1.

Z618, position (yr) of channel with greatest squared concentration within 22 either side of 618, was 613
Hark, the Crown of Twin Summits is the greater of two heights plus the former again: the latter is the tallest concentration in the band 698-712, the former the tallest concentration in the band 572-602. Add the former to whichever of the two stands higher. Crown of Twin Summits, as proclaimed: 163.3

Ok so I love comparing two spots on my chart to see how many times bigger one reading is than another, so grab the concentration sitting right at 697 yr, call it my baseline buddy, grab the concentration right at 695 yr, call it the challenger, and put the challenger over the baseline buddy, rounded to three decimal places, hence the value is 1.107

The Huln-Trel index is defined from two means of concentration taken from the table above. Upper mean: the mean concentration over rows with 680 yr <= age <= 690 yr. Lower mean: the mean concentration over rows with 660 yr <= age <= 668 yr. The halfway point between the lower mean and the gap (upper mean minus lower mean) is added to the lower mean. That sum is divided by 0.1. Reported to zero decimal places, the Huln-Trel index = 806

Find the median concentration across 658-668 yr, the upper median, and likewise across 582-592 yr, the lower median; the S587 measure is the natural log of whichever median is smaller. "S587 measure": 3.85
